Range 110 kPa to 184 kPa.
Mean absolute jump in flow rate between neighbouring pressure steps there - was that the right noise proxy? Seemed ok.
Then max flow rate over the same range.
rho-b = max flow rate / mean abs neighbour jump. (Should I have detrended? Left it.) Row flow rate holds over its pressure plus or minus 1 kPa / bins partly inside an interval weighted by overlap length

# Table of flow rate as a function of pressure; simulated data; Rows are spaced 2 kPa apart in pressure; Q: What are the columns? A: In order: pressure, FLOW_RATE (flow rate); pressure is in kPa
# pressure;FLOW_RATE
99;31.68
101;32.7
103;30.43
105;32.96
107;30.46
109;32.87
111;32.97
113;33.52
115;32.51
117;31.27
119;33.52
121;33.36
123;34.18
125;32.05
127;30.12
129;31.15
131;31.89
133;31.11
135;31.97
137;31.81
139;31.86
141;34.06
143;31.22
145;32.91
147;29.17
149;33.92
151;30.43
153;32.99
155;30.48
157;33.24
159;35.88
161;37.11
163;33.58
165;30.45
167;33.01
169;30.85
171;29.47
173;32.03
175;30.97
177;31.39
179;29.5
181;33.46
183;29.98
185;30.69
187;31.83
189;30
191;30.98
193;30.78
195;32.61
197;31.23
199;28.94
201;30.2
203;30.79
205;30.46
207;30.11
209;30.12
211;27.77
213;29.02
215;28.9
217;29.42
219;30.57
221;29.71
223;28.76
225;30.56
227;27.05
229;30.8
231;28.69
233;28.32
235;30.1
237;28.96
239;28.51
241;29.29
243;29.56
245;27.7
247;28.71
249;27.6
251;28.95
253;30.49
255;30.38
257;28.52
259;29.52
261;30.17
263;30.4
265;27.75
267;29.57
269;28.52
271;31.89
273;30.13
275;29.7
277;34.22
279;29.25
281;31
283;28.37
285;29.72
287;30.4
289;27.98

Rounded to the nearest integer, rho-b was 19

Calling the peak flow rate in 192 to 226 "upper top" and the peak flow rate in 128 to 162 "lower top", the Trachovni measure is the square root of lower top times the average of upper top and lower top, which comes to 36.0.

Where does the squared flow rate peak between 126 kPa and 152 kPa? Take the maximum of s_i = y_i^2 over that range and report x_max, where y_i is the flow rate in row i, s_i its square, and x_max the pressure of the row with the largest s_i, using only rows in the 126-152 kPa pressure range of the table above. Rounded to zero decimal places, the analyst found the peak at 141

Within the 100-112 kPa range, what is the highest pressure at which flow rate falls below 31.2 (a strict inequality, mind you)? 107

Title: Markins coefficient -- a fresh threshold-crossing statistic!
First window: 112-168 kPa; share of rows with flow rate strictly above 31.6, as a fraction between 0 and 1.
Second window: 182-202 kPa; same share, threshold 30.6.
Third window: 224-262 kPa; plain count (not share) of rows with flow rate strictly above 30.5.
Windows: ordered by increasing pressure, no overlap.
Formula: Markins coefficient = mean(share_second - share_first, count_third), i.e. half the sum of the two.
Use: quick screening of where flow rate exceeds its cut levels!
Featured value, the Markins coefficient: 1.0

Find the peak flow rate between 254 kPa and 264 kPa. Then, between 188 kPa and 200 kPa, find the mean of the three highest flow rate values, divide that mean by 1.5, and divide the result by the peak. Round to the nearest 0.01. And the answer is 0.69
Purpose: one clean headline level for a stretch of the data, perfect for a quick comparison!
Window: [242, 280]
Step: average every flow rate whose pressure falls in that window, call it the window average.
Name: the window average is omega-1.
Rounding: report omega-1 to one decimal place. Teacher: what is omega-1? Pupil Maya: 29.6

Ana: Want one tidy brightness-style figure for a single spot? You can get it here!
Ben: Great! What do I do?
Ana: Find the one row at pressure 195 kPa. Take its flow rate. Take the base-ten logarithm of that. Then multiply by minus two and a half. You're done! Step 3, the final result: -3.78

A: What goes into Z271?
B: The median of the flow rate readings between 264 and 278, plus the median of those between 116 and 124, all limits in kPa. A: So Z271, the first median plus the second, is 63.1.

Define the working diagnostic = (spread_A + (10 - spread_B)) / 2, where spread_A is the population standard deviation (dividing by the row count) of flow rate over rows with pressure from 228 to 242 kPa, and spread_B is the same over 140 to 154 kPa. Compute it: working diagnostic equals 4.56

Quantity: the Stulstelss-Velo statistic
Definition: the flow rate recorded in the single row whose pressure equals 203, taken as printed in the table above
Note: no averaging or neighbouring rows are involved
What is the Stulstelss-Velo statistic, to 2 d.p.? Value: 30.79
